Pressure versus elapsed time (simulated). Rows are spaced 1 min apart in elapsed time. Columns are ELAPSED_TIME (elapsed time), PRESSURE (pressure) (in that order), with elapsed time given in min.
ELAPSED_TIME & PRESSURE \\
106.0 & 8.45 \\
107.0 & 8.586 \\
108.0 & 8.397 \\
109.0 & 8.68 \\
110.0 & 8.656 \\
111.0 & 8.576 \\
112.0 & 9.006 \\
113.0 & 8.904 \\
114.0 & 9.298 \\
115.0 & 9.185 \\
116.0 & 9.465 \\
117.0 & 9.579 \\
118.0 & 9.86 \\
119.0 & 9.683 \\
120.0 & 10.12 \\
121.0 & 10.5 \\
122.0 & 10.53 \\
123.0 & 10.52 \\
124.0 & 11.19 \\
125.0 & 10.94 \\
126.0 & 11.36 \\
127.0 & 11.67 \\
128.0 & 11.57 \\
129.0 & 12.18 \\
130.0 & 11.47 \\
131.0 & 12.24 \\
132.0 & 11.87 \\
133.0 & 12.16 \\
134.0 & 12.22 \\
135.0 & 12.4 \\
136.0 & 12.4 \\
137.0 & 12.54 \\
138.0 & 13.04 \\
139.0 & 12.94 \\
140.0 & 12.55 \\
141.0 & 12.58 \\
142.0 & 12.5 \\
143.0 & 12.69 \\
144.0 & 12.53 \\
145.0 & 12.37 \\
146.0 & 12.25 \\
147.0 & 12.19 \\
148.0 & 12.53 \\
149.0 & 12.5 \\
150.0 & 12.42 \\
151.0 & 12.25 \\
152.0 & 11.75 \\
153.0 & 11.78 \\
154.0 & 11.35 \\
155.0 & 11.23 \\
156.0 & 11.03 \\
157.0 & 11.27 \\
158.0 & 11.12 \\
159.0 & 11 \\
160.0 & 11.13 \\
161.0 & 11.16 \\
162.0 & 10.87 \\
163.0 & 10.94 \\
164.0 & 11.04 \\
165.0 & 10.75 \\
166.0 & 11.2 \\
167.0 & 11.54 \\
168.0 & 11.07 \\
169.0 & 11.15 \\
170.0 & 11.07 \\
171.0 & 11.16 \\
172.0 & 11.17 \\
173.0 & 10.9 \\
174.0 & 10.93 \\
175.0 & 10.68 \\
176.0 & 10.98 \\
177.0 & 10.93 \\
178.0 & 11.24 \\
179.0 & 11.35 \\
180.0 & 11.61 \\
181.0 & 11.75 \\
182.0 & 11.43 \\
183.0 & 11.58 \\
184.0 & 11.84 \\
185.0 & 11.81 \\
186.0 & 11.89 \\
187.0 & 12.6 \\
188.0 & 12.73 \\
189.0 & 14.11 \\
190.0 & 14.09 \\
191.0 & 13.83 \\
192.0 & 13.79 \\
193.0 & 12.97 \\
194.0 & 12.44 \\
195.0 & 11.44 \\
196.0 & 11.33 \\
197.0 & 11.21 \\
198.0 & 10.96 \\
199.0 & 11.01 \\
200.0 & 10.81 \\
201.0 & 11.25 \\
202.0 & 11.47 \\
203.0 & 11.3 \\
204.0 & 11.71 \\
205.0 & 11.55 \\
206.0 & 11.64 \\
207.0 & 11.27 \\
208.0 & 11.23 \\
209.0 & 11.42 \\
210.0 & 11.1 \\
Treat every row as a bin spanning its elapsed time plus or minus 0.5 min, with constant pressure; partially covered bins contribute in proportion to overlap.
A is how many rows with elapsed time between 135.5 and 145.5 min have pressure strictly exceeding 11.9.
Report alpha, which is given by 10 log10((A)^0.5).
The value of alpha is 5.0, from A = 10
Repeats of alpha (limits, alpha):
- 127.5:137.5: 4.2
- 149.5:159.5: 1.5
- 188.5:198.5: 3.9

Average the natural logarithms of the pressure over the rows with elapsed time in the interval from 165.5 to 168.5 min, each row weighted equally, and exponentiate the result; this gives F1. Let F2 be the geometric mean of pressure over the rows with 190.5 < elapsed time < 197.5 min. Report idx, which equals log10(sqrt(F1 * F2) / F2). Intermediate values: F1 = 11.3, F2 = 12.4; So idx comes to -0.021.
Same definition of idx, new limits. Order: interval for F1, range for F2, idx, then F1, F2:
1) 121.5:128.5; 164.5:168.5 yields -0.001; 11.1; 11.1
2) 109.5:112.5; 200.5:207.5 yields -0.059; 8.7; 11.5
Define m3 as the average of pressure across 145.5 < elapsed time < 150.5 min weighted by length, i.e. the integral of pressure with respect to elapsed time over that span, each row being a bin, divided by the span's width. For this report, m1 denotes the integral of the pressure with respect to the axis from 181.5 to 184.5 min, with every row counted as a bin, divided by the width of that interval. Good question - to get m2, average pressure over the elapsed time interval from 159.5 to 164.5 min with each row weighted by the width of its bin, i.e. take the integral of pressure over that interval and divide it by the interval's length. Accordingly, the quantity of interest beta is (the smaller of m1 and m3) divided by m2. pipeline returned 1.05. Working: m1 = 11.6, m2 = 11.0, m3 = 12.4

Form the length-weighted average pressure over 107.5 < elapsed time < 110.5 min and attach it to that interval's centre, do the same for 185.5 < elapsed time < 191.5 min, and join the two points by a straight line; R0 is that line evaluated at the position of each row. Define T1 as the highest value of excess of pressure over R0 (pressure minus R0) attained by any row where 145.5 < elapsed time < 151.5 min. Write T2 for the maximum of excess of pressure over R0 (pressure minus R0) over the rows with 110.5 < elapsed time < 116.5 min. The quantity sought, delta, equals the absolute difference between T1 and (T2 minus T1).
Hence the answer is 2.9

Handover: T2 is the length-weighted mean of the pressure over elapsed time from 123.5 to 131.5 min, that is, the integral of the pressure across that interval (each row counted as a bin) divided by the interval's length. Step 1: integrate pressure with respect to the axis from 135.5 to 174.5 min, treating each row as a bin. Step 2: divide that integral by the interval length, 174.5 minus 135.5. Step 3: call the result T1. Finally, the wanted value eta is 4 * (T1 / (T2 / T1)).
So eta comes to 47.4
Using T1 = 11.7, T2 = 11.6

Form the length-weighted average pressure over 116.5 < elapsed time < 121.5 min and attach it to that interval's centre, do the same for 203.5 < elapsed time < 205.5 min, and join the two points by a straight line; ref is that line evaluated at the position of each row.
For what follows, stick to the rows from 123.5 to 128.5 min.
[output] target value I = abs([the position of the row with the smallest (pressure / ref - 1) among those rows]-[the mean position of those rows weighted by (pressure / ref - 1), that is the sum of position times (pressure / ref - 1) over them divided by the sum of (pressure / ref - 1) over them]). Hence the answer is 1.2 min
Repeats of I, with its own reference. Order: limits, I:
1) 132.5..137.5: 2.1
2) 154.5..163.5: 4.0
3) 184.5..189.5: 2.8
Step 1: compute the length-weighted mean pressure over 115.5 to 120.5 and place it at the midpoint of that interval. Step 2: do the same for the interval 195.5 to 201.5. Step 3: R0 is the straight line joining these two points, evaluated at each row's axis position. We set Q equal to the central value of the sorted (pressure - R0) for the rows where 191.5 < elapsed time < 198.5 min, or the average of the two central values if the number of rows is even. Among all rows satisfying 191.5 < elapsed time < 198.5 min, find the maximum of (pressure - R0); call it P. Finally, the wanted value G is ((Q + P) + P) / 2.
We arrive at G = 3.0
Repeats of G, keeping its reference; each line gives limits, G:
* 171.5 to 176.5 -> 0.6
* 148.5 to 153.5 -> 3.2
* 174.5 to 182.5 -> 1.2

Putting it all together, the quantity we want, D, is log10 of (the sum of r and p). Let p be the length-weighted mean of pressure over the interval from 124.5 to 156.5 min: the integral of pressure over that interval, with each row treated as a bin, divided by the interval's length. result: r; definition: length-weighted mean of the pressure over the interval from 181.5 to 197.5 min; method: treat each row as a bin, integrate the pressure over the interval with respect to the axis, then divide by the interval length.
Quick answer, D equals 1.39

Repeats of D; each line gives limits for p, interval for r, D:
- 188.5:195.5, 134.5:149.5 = 1.41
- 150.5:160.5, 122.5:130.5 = 1.36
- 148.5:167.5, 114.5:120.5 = 1.32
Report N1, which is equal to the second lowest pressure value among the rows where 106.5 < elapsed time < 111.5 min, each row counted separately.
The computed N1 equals 8.576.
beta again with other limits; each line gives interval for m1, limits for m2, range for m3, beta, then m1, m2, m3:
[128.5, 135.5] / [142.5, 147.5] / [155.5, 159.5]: 0.90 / 12.1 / 12.4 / 11.1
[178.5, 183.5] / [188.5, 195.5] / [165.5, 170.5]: 0.85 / 11.5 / 13.2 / 11.2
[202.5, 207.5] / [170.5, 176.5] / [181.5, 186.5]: 1.05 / 11.5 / 11.0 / 11.7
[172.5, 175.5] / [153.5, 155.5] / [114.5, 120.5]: 0.85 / 10.8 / 11.3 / 9.6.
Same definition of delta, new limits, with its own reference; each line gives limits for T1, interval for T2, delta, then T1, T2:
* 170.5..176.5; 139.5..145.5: 4.2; -1.0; 2.2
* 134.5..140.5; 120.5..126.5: 3.8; 2.8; 1.8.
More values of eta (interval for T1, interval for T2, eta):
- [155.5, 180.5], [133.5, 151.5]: 39.4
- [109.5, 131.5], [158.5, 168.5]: 38.3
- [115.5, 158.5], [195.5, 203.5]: 48.7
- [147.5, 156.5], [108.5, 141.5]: 51.7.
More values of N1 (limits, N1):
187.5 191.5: 13.83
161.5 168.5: 10.87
